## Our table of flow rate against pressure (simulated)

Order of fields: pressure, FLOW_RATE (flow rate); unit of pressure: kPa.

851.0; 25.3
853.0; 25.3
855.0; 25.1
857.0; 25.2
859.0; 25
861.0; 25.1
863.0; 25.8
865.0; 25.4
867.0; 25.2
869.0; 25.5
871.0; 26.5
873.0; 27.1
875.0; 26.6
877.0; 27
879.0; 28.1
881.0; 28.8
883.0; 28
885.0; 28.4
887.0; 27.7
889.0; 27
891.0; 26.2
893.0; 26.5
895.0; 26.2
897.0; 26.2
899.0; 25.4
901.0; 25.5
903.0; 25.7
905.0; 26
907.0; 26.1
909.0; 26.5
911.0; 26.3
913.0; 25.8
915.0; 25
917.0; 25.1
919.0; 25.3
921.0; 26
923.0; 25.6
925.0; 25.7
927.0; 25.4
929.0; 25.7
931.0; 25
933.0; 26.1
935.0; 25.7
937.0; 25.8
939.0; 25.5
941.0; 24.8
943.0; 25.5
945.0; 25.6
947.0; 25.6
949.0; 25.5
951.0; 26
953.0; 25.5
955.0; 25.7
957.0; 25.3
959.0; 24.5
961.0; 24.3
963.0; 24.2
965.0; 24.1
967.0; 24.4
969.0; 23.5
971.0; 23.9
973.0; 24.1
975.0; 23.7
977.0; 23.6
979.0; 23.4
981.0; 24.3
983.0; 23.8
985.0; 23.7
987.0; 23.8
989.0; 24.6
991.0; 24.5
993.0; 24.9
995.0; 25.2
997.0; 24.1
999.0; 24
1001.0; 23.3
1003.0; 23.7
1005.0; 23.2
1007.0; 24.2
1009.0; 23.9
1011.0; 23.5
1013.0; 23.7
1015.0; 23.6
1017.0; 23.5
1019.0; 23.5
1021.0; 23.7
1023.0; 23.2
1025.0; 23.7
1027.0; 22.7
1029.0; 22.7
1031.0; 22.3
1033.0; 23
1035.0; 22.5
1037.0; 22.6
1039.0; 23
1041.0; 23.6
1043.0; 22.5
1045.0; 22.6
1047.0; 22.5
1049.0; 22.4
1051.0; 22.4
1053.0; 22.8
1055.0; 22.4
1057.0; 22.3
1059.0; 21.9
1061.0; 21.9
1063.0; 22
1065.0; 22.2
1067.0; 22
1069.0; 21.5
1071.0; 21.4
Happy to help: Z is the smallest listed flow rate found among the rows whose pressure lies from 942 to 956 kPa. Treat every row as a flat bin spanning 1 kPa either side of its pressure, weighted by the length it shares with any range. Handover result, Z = 25.5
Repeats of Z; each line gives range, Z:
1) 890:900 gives 25.4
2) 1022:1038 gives 22.3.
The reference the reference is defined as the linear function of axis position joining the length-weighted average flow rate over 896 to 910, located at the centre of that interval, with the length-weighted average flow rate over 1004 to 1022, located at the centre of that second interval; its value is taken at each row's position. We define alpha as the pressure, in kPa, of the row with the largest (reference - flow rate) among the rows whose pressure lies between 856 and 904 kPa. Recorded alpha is 859.0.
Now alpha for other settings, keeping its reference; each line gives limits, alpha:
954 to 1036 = 969.0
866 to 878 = 867.0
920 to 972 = 969.0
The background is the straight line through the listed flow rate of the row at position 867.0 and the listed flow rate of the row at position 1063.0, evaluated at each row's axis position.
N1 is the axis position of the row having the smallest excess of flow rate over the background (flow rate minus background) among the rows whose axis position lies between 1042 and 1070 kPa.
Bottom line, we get 1069.0 kPa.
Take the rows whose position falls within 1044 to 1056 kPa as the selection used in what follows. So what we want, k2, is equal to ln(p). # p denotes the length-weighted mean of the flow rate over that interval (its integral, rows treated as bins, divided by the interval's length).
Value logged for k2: 3.11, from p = 23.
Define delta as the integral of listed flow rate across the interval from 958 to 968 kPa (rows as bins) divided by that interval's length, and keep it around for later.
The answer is 24.3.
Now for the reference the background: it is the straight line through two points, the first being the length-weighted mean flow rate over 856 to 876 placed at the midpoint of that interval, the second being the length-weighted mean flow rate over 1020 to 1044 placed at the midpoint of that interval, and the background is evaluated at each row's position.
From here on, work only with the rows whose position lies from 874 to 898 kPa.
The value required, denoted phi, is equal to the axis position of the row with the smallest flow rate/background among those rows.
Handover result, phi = 891.0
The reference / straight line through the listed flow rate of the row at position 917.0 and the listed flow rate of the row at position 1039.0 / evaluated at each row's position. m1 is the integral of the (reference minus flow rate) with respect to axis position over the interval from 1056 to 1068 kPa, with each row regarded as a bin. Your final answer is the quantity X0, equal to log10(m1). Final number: 0.8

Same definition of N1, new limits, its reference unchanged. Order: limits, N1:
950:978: 969.0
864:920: 867.0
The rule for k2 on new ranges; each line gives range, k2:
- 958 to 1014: 3.18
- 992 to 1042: 3.16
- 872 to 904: 3.29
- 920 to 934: 3.24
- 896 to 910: 3.25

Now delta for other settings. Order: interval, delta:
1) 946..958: 25.6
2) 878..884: 28.3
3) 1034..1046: 22.8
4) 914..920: 25.1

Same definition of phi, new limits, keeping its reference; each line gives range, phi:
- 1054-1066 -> 1059.0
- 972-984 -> 979.0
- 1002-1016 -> 1005.0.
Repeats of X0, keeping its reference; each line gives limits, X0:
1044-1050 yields 0.3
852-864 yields 1.0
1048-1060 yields 0.7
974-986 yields 0.5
